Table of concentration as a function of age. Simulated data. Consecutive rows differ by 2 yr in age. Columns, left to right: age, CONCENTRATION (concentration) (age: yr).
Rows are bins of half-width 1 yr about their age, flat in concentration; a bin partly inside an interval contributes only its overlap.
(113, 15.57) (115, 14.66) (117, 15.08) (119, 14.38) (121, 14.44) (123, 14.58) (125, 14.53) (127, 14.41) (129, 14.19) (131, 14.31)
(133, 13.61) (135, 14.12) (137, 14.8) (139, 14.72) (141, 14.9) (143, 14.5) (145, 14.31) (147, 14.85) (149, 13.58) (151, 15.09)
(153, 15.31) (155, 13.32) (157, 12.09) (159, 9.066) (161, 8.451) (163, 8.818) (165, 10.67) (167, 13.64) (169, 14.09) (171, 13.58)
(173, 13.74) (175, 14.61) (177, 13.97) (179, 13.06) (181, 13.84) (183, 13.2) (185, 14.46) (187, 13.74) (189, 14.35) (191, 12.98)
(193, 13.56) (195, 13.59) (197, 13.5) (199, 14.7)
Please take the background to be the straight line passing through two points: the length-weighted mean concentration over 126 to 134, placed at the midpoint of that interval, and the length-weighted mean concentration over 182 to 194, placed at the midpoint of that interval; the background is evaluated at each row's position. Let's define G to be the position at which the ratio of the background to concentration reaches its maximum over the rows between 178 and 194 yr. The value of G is 179 yr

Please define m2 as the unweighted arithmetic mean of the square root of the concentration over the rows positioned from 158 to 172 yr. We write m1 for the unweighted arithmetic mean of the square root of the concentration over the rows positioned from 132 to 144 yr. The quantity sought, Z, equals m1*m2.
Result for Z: 12.6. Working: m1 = 3.80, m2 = 3.33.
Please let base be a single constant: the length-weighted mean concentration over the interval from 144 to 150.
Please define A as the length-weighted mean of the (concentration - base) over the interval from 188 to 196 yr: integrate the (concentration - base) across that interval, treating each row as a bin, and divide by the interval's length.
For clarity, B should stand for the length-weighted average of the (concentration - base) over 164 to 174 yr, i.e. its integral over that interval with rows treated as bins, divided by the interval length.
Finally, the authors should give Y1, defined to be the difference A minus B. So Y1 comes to 0.5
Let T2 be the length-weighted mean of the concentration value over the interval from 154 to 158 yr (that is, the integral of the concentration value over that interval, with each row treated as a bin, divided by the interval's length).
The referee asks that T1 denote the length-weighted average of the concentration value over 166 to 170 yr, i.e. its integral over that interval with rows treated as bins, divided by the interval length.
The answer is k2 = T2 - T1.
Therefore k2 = -1.2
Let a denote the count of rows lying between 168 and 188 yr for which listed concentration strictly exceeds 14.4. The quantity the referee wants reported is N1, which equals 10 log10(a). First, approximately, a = 2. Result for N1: 3.0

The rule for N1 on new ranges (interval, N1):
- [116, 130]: 7.0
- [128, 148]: 7.0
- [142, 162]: 6.0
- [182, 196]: 0.0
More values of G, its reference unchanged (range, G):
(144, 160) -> 159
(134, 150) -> 149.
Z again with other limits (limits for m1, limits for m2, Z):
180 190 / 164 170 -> 13.3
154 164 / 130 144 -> 12.2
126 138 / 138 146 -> 14.4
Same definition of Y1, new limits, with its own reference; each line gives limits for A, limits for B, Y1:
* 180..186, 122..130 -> -0.6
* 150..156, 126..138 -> 0.3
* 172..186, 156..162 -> 4.0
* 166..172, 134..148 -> -0.8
